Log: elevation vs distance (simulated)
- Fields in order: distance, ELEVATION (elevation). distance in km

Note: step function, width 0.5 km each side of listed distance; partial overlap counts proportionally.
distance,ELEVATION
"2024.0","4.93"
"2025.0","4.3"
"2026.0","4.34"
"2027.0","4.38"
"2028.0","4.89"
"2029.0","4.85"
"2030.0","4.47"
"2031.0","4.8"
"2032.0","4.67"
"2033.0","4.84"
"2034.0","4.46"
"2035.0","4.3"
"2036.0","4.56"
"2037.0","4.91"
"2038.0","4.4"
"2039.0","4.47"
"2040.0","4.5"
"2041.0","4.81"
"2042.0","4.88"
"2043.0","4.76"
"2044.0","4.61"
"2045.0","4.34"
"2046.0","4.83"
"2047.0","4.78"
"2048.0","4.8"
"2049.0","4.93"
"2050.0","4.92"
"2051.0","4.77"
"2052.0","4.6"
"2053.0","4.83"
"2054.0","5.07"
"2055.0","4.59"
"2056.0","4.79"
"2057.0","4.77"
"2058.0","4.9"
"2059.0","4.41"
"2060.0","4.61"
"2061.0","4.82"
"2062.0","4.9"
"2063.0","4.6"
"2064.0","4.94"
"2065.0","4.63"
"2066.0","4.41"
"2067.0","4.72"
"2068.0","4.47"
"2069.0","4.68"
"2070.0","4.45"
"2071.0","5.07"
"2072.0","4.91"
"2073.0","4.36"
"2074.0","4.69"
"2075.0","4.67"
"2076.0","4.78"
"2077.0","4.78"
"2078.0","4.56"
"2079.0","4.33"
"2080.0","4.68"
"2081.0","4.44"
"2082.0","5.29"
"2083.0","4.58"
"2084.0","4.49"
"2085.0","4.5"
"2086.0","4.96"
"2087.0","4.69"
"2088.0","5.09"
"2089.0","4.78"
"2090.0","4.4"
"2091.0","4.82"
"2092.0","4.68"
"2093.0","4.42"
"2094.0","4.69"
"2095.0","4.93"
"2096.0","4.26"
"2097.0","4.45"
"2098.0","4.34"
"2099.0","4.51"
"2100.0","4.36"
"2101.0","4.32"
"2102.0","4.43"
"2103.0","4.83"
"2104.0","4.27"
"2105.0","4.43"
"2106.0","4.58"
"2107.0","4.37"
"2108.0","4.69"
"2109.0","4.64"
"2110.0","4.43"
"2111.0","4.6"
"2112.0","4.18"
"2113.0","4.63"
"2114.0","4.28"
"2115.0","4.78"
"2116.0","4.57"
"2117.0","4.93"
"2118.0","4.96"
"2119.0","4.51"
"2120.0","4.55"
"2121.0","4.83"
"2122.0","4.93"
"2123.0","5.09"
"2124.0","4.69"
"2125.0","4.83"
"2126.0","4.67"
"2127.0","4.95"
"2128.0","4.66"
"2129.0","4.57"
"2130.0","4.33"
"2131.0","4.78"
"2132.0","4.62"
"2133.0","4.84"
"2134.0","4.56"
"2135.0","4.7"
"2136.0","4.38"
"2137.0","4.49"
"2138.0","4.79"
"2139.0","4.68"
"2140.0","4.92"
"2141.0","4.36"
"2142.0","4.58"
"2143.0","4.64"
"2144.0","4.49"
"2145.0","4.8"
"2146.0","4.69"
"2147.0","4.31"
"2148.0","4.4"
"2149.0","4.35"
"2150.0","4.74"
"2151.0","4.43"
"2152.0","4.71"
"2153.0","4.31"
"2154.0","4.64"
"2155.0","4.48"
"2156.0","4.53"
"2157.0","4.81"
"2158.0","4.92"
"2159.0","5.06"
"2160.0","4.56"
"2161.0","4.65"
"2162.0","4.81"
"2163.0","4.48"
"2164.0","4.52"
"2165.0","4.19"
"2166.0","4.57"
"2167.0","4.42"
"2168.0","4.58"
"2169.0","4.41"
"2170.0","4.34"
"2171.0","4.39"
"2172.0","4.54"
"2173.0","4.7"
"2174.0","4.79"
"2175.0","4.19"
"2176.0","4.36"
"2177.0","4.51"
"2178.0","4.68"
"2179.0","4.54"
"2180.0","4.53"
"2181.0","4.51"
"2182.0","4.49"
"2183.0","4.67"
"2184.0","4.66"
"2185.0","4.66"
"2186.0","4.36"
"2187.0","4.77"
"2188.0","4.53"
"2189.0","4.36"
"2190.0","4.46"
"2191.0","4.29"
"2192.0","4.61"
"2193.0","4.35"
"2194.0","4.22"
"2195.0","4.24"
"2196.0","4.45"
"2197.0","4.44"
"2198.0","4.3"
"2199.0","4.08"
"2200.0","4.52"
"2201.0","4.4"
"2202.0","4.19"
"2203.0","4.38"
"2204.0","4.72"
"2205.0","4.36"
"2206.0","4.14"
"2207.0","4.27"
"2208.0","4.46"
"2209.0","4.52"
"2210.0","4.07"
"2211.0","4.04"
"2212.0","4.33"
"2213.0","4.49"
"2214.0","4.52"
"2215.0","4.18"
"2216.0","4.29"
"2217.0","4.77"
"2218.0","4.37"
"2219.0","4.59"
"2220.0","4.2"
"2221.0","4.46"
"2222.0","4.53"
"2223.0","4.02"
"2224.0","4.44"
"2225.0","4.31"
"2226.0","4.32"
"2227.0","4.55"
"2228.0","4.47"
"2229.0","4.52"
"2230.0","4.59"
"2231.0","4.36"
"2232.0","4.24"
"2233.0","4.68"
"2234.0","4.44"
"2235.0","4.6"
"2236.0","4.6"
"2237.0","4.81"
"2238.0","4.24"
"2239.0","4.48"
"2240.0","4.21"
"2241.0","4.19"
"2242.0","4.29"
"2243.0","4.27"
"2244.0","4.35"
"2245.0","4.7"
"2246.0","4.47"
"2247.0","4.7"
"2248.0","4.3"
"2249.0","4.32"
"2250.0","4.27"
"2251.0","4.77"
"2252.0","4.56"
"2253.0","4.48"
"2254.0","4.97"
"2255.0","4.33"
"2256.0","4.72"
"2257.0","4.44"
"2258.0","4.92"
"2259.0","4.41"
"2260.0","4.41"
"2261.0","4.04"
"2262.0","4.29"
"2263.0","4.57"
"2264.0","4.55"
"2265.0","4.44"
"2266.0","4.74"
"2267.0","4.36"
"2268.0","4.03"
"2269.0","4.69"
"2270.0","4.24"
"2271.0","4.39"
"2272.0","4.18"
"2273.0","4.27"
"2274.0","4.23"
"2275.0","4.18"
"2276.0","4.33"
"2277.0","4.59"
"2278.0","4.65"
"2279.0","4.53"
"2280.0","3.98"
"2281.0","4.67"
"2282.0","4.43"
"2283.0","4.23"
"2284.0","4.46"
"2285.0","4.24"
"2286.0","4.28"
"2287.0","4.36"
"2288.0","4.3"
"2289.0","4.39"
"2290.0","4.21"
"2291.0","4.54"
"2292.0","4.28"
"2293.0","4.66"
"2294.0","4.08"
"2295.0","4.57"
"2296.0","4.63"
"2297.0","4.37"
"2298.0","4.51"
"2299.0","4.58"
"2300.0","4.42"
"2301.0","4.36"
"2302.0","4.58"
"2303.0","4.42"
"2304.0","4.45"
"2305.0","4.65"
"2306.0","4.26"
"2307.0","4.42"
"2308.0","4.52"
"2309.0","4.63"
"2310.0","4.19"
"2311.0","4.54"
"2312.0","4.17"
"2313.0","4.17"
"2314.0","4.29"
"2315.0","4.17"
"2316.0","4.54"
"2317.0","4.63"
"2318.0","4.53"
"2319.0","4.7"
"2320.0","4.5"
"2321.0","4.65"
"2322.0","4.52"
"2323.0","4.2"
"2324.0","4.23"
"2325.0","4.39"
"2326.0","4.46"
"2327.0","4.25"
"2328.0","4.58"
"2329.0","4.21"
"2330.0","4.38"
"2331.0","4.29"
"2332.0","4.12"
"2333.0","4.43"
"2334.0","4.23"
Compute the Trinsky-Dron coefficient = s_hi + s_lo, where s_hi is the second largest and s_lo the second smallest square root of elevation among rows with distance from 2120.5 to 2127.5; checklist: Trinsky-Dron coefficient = 4.39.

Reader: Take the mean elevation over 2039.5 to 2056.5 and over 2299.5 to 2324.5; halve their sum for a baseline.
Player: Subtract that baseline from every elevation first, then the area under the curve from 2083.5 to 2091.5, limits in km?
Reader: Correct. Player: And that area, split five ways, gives 0.20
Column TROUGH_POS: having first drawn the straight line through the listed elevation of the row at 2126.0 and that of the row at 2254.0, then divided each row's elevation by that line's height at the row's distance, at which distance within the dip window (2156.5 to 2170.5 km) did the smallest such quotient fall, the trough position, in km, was 2165.0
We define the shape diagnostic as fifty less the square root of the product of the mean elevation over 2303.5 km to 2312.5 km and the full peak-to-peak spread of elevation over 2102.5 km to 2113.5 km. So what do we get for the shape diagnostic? 48.3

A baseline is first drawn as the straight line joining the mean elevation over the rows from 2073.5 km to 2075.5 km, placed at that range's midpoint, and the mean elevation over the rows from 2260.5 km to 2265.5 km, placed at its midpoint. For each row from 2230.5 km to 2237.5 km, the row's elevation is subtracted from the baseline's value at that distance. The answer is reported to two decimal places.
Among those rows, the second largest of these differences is 0.07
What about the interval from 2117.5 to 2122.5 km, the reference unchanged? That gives 0.06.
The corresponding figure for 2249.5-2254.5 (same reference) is -0.09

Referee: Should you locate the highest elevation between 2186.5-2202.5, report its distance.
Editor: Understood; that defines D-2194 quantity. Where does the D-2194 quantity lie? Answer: 2187.0 km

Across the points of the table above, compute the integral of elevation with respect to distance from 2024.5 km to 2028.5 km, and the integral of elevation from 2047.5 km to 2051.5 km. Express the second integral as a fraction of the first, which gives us 1.08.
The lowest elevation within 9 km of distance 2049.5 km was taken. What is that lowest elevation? 4.34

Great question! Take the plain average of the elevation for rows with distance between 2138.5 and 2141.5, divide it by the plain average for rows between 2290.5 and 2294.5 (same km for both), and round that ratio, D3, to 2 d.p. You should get 1.06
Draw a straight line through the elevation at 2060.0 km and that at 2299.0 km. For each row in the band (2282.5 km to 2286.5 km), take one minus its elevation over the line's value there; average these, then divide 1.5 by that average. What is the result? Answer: 25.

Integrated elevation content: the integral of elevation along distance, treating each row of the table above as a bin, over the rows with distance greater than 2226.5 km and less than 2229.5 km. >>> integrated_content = 13.54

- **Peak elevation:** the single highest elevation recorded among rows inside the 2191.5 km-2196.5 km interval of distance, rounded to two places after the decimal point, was 4.61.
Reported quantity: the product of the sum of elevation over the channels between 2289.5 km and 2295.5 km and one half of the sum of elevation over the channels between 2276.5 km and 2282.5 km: 354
